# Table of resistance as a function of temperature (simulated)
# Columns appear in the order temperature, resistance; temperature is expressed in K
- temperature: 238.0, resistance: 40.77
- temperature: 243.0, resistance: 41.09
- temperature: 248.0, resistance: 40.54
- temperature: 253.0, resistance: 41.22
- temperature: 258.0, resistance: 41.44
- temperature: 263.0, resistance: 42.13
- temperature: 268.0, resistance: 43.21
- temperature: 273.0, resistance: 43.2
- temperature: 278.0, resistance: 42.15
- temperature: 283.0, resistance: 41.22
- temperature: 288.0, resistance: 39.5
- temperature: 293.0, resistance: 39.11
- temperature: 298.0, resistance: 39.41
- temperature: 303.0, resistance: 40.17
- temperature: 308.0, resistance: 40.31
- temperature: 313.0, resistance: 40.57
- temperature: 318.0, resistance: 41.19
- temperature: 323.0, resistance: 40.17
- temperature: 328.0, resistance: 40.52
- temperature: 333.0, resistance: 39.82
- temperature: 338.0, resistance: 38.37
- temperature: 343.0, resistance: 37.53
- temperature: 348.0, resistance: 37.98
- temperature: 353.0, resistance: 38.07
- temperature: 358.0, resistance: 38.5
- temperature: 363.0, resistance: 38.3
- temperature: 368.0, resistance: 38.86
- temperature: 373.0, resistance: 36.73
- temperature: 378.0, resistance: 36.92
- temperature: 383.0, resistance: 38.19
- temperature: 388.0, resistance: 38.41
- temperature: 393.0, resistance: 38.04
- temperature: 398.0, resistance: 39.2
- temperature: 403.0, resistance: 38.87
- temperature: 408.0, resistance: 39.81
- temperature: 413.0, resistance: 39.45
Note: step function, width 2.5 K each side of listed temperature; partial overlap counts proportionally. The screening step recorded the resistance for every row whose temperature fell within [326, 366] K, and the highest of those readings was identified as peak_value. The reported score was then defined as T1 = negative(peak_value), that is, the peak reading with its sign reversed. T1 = -40.5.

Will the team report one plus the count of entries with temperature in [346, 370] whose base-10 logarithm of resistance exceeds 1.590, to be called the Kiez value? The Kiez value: 1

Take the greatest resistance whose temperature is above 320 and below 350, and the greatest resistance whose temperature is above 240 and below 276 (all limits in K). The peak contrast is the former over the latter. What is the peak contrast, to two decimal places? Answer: 0.94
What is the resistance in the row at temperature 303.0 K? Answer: 40.17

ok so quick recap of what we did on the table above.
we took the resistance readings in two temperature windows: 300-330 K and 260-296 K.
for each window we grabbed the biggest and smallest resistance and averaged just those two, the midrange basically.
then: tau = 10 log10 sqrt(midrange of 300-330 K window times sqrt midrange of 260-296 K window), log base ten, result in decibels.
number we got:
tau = 12.08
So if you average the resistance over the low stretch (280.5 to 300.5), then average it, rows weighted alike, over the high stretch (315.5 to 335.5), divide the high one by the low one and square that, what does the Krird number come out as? 1.03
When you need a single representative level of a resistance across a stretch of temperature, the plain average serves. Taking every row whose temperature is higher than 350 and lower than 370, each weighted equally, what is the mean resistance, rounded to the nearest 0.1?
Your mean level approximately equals 38.4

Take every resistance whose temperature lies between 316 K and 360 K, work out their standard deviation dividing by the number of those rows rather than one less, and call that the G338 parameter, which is 1.23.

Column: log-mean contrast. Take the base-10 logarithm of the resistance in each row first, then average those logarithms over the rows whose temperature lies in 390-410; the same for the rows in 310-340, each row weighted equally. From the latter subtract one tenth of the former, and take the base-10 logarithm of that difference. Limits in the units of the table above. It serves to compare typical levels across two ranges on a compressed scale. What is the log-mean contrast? 0.160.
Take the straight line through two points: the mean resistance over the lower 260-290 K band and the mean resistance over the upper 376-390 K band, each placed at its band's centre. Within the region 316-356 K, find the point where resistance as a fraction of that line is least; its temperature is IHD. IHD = 343.0 K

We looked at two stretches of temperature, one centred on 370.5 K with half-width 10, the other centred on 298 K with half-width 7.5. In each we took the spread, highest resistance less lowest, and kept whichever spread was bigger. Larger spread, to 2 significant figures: 2.1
